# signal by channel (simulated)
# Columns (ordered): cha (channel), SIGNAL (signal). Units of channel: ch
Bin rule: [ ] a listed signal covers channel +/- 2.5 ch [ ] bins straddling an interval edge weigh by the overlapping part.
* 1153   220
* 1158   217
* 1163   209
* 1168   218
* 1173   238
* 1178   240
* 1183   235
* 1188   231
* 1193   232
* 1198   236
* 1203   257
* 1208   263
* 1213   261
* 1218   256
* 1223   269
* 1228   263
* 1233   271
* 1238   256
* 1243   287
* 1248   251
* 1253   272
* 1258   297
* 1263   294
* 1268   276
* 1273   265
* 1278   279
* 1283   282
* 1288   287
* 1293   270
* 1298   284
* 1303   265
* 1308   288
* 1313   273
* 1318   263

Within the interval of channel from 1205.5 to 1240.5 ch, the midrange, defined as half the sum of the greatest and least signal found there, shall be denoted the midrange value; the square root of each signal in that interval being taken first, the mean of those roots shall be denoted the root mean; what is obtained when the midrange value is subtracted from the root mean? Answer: -247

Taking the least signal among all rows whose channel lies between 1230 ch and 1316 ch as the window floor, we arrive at 251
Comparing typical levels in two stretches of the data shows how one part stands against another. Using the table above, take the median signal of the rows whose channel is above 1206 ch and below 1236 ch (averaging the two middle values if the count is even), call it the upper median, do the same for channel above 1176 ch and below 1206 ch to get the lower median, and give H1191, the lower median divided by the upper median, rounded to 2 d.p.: 0.90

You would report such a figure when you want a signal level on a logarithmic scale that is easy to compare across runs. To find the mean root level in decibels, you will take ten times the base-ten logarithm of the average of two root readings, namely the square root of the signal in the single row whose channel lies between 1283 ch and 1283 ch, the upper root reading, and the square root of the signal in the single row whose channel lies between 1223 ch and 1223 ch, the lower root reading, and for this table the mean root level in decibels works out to 12.20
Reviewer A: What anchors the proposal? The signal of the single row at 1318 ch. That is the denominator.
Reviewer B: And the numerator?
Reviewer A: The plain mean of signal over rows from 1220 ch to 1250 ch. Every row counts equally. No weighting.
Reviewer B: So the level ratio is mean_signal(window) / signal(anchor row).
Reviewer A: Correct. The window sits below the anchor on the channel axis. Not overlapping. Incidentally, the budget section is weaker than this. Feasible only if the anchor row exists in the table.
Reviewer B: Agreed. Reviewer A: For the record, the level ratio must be 1.012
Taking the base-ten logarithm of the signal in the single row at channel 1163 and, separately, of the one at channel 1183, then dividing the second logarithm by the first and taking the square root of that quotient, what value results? 1.011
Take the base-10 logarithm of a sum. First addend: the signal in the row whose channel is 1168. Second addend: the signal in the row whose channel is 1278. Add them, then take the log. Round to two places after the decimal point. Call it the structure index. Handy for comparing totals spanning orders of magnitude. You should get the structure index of 2.70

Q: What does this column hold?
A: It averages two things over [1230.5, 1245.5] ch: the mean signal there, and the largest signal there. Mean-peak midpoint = 279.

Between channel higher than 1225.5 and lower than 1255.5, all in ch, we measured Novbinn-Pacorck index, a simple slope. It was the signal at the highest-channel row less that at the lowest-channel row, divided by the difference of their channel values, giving 0.36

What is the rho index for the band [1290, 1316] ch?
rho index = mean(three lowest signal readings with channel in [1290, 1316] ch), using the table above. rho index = 269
